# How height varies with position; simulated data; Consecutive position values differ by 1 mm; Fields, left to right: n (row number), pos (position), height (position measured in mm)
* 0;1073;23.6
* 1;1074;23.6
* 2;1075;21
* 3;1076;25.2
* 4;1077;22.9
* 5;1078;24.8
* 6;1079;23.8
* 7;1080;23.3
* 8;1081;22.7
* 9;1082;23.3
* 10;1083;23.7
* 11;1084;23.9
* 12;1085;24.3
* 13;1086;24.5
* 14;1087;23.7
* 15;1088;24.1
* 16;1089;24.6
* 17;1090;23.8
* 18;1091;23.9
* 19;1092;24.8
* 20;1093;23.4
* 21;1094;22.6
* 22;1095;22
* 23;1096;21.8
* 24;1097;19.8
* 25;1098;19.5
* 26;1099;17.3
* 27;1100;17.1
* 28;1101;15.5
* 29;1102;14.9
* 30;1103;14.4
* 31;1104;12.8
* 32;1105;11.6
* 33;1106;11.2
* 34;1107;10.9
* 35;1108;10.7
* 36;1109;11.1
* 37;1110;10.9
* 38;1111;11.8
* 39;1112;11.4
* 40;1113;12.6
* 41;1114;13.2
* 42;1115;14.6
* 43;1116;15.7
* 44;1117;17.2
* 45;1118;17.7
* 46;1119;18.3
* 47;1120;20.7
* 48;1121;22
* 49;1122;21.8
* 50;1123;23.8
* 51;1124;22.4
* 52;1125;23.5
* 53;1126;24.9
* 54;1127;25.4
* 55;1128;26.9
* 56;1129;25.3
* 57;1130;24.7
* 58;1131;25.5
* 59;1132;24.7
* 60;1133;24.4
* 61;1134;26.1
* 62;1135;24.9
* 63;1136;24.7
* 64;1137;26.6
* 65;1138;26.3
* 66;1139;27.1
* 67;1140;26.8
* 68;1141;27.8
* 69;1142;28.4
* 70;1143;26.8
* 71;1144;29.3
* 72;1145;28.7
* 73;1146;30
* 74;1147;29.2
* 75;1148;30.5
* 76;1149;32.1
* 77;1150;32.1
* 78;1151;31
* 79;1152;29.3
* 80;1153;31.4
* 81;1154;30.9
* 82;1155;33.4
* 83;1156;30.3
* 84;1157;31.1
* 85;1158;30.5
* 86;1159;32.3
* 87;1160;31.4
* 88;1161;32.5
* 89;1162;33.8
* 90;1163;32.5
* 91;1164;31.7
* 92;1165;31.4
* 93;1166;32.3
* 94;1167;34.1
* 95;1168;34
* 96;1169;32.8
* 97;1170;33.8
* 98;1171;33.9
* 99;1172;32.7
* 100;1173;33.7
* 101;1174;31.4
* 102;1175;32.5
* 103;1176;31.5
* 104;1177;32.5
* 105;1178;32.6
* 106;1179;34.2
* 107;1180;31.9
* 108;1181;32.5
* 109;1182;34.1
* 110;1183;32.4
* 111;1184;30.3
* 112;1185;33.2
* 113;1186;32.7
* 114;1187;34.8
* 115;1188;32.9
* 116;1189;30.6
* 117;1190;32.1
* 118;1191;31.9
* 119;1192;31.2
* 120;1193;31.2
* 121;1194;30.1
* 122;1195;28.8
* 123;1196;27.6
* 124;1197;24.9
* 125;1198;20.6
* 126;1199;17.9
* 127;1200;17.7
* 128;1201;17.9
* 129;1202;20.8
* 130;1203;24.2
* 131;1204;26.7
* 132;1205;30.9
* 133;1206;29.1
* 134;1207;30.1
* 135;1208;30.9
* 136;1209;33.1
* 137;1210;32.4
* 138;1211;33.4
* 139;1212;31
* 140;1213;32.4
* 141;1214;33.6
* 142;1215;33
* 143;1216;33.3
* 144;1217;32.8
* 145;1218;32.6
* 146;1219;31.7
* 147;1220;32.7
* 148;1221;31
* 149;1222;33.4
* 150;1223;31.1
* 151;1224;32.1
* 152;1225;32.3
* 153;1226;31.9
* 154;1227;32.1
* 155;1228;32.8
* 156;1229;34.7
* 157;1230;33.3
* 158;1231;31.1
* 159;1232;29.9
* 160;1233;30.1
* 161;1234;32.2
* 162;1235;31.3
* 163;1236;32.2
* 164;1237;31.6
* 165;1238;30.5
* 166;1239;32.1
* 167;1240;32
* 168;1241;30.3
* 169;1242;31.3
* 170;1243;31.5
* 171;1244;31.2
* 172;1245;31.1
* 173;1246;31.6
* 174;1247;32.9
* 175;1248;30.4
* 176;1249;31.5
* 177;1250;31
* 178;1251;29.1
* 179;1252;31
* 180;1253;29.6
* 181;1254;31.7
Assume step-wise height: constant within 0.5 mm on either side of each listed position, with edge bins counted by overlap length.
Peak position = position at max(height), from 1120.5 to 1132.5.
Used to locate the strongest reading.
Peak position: 1128 mm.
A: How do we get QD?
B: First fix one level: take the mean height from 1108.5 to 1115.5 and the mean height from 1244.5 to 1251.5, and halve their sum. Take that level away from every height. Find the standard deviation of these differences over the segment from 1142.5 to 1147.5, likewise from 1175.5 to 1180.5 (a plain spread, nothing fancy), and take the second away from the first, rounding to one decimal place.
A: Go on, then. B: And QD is 0.2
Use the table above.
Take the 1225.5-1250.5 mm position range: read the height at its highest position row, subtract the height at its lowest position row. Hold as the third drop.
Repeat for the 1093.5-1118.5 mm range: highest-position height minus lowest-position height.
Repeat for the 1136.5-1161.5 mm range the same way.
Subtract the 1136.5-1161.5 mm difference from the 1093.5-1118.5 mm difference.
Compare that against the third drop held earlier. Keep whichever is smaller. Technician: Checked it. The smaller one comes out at -11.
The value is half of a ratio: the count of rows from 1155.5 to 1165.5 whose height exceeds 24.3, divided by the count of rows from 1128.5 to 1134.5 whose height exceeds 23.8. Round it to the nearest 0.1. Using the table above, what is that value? 0.8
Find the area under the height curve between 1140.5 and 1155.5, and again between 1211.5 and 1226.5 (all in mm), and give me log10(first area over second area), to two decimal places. -0.03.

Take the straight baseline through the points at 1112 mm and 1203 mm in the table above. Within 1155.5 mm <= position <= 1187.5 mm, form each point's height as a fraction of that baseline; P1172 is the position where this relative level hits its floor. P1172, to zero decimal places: 1184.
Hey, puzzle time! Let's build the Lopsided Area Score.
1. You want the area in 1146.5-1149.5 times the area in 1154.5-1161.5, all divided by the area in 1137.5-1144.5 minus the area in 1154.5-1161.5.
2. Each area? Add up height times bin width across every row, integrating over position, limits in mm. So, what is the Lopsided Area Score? -701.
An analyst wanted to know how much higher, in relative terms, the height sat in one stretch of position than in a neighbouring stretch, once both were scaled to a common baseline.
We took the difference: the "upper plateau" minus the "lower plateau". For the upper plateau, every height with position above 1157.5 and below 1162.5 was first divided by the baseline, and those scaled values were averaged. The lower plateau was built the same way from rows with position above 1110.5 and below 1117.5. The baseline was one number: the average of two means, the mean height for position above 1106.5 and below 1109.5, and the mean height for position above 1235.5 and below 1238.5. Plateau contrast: 0.9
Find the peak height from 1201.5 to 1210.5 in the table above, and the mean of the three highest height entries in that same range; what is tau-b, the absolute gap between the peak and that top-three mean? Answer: 0.97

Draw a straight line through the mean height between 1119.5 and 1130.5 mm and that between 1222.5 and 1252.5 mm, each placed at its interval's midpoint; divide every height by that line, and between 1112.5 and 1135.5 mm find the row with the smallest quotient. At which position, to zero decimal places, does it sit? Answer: 1113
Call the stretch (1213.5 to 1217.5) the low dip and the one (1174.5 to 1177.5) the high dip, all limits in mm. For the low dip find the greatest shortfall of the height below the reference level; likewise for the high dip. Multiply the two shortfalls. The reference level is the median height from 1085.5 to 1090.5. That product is 64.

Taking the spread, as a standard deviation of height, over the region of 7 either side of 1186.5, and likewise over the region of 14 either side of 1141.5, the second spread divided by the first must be 2.1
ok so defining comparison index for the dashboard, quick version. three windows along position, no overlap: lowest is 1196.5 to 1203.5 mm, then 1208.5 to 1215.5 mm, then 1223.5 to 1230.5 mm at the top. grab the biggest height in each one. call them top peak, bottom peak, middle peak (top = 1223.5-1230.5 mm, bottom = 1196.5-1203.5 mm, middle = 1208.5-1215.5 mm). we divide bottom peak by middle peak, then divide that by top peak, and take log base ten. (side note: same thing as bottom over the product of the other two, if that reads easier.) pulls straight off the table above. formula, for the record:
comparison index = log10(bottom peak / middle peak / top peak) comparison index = -1.67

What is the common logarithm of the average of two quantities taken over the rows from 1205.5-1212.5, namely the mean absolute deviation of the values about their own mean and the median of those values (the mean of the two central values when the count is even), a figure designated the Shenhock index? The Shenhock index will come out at 1.21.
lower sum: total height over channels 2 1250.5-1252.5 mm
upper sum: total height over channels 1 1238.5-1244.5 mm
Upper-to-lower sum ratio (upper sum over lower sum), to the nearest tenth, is 3.1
